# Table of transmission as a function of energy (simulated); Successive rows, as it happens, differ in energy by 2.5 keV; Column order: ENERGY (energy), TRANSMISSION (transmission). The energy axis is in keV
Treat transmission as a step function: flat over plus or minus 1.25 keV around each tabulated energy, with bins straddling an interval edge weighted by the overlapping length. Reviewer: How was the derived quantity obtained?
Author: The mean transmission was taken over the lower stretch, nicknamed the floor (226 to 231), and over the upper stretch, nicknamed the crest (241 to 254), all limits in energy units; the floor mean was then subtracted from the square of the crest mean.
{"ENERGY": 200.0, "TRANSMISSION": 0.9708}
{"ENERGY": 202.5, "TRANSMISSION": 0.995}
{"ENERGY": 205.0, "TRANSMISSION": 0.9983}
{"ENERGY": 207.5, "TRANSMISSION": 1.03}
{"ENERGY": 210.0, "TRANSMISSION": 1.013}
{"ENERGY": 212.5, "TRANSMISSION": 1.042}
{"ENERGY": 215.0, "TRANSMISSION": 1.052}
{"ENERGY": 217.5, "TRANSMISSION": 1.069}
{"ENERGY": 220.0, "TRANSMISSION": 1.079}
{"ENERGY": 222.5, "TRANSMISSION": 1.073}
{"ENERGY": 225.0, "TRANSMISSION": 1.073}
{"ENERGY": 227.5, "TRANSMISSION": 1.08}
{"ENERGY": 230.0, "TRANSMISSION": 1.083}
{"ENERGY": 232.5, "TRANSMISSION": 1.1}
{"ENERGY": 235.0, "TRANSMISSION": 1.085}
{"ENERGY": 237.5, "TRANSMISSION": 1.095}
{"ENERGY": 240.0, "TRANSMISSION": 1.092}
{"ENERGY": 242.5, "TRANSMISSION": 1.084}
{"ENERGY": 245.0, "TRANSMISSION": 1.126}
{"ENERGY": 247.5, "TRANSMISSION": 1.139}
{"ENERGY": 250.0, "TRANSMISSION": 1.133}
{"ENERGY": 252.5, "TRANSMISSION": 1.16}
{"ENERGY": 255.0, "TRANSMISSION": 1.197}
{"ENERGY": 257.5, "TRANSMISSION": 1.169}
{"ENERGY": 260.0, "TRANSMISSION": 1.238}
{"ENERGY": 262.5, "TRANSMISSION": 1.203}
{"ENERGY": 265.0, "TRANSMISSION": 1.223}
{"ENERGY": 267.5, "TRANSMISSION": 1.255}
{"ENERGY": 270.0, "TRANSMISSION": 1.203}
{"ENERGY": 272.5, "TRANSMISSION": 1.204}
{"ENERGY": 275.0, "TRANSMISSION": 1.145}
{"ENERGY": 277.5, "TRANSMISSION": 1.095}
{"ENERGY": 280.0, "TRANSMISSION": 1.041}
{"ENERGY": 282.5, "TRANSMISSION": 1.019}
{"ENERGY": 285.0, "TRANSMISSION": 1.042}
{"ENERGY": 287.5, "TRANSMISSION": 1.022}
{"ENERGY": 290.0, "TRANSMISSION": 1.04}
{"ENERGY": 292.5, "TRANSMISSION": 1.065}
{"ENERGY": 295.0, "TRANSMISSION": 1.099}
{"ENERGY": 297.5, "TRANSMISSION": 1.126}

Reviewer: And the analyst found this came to 0.19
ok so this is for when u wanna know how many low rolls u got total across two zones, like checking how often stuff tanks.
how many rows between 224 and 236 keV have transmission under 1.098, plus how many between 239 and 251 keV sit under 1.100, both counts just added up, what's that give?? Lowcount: 6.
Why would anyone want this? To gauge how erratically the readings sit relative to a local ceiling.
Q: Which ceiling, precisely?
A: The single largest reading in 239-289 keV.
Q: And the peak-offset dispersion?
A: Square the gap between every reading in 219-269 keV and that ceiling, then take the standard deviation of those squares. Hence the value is 0.012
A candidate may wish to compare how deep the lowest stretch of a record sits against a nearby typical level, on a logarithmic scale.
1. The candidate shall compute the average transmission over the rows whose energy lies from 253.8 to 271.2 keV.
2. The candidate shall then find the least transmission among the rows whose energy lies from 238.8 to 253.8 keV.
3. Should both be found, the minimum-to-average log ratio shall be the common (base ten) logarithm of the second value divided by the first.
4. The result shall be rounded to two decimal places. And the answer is -0.05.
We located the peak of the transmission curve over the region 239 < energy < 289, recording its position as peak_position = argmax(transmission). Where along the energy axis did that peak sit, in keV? 267.5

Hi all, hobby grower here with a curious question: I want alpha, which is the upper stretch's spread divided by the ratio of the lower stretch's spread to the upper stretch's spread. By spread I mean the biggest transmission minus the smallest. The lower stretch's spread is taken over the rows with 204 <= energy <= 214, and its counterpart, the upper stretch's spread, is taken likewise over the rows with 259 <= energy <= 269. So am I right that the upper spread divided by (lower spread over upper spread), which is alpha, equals 0.062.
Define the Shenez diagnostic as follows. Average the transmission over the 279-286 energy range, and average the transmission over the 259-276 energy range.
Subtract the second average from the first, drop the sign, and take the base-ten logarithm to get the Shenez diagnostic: -0.75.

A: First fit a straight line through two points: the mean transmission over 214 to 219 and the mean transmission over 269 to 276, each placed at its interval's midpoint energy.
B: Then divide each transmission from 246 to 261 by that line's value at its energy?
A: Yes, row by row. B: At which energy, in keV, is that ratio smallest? 250.0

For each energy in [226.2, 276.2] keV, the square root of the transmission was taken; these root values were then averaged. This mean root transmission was 1.07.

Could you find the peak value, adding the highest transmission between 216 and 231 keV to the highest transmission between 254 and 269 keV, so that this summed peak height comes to 2.34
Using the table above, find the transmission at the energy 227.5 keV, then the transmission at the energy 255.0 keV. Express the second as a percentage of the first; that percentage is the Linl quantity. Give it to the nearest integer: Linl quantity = 111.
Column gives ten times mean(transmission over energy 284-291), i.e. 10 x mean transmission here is 10.3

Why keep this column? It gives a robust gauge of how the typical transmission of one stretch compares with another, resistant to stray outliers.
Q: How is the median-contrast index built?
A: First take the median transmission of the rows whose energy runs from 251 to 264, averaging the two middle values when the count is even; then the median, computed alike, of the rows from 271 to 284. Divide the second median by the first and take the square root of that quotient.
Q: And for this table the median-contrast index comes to 0.96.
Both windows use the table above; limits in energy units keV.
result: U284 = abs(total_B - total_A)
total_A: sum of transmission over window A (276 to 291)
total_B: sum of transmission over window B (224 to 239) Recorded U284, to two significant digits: 0.26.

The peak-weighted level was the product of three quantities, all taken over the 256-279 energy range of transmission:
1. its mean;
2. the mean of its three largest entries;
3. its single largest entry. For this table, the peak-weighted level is 1.85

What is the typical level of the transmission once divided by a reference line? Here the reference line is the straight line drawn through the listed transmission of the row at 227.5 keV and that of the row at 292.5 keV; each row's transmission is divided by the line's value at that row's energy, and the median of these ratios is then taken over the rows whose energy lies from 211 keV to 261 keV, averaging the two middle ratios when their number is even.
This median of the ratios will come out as 1.01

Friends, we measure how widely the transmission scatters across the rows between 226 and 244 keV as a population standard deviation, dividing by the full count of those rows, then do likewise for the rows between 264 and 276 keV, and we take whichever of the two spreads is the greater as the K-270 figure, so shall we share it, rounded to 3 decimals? 0.036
